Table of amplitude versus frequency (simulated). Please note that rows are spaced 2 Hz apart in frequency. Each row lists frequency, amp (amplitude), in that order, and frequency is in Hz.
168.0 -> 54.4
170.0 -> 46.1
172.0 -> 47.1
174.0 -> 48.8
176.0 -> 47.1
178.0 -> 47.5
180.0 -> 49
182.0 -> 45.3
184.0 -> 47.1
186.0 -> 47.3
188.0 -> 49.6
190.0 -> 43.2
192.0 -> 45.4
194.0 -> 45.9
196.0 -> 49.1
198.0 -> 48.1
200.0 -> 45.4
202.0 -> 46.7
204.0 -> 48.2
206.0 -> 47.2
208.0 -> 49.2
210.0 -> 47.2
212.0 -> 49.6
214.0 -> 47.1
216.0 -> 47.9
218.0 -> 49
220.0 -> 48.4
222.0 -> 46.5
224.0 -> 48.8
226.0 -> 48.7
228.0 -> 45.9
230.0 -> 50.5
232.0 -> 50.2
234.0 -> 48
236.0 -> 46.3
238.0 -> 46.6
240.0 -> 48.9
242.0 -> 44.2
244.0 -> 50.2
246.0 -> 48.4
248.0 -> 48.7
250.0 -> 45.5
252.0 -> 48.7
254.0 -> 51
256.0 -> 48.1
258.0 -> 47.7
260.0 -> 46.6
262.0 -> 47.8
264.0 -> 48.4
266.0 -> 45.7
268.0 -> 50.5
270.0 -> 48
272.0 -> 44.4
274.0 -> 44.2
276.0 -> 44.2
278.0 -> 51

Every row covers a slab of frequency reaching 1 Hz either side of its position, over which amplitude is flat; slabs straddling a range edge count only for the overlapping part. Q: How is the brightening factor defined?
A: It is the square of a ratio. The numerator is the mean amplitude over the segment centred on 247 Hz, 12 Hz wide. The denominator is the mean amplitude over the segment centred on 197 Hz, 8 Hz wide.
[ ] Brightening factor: 1.02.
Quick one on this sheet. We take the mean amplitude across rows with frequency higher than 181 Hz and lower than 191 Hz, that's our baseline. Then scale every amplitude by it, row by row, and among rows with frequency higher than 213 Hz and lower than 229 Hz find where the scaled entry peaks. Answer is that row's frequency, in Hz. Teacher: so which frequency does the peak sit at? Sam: 218.0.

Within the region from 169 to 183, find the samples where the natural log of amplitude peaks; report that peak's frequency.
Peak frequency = 180.0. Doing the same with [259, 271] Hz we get 268.0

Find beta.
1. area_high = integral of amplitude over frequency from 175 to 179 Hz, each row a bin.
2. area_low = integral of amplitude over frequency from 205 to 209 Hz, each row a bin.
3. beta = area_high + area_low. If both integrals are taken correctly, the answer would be 382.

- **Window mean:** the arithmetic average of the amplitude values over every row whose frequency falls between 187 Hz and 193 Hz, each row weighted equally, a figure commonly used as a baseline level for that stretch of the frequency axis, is 46.1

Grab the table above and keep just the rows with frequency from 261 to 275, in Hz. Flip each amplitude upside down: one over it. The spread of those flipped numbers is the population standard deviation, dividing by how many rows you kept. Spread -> 0.0010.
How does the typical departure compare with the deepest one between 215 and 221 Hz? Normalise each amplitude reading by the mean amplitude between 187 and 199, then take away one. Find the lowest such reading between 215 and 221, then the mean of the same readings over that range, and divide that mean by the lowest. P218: 1.5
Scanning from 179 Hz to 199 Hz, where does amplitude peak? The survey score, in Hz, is 188.0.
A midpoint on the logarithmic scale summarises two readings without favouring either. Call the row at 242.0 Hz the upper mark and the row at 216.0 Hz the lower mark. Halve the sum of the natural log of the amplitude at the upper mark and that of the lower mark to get 3.83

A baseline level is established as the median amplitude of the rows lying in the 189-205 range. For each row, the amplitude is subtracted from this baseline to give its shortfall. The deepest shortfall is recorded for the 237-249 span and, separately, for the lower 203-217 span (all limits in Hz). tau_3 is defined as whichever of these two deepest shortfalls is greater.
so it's 2.1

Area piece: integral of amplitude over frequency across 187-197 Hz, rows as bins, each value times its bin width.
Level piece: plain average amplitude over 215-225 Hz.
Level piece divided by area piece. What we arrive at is 0.103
